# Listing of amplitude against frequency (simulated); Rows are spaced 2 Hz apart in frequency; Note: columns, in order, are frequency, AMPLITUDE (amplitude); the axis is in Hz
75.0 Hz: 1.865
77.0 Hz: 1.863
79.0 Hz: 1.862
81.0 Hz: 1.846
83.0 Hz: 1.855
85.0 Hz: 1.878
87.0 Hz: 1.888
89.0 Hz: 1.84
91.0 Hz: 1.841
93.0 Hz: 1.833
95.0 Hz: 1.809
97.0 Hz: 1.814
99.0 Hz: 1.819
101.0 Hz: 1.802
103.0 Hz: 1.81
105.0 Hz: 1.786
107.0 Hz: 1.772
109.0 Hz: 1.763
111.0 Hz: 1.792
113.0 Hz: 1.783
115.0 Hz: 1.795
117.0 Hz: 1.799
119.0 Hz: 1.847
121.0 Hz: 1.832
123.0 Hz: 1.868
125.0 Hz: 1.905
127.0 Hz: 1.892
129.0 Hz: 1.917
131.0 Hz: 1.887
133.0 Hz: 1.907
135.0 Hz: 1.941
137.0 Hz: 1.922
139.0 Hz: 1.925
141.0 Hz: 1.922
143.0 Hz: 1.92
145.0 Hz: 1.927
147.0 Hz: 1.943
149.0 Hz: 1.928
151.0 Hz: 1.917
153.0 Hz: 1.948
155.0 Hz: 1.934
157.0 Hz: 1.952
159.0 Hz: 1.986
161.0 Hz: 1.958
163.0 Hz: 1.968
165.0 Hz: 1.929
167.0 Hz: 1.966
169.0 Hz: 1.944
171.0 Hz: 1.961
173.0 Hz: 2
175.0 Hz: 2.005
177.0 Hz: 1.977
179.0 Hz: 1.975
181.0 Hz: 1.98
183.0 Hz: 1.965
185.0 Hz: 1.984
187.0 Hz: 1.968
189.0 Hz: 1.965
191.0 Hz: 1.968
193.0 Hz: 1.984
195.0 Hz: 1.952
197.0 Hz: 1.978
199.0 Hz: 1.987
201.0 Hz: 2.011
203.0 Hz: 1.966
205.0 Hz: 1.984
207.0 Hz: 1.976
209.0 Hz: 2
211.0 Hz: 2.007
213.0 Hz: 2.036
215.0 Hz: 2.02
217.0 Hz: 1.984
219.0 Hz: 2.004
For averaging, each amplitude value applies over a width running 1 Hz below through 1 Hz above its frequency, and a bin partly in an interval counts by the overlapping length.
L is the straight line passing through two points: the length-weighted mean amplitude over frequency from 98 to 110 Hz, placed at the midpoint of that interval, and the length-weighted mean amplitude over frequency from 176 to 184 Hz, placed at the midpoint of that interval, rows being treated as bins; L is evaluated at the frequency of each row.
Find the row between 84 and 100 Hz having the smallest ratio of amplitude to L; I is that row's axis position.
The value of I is 95.0 Hz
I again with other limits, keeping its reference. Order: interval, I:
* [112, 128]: 113.0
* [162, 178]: 165.0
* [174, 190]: 189.0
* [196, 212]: 203.0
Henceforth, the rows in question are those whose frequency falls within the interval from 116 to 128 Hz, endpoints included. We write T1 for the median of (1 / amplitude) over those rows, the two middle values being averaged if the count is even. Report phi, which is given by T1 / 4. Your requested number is 0.135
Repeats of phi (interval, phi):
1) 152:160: 0.128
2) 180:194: 0.127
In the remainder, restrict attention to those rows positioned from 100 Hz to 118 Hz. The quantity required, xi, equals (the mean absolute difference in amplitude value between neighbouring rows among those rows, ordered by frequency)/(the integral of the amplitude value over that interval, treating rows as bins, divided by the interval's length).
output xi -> 0.0076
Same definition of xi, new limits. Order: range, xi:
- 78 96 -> 0.0094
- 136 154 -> 0.0057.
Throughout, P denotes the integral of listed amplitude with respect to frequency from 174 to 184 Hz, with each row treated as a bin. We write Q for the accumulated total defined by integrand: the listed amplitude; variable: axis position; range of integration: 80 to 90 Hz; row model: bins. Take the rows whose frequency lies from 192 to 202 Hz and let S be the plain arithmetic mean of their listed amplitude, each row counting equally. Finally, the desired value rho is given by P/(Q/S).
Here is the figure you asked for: 2.1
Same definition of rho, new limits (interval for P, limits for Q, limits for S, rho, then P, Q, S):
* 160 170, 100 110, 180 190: 2.2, 19.5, 17.9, 1.97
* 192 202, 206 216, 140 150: 1.9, 19.8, 20.1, 1.93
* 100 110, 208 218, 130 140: 1.7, 17.9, 20.1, 1.92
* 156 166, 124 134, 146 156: 2.0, 19.6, 19.0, 1.93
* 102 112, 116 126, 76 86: 1.8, 17.8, 18.5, 1.86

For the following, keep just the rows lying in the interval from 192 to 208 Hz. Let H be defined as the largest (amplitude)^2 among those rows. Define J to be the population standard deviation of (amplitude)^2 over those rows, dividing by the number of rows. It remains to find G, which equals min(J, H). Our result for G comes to 0.06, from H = 4.04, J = 0.063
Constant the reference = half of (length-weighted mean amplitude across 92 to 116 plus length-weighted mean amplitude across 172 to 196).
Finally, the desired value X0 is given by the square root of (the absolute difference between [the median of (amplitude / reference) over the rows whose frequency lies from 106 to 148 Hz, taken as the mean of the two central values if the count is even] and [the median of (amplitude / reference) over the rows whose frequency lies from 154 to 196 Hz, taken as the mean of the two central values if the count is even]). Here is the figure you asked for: 0.20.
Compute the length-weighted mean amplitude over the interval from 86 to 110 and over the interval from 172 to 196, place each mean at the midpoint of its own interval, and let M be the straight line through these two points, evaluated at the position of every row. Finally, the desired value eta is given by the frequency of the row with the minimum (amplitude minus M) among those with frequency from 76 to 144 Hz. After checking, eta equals 109.0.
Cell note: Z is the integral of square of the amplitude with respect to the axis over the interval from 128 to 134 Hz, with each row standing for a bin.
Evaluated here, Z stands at 21.7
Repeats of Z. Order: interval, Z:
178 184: 23.4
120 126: 20.9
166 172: 23.0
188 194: 23.3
